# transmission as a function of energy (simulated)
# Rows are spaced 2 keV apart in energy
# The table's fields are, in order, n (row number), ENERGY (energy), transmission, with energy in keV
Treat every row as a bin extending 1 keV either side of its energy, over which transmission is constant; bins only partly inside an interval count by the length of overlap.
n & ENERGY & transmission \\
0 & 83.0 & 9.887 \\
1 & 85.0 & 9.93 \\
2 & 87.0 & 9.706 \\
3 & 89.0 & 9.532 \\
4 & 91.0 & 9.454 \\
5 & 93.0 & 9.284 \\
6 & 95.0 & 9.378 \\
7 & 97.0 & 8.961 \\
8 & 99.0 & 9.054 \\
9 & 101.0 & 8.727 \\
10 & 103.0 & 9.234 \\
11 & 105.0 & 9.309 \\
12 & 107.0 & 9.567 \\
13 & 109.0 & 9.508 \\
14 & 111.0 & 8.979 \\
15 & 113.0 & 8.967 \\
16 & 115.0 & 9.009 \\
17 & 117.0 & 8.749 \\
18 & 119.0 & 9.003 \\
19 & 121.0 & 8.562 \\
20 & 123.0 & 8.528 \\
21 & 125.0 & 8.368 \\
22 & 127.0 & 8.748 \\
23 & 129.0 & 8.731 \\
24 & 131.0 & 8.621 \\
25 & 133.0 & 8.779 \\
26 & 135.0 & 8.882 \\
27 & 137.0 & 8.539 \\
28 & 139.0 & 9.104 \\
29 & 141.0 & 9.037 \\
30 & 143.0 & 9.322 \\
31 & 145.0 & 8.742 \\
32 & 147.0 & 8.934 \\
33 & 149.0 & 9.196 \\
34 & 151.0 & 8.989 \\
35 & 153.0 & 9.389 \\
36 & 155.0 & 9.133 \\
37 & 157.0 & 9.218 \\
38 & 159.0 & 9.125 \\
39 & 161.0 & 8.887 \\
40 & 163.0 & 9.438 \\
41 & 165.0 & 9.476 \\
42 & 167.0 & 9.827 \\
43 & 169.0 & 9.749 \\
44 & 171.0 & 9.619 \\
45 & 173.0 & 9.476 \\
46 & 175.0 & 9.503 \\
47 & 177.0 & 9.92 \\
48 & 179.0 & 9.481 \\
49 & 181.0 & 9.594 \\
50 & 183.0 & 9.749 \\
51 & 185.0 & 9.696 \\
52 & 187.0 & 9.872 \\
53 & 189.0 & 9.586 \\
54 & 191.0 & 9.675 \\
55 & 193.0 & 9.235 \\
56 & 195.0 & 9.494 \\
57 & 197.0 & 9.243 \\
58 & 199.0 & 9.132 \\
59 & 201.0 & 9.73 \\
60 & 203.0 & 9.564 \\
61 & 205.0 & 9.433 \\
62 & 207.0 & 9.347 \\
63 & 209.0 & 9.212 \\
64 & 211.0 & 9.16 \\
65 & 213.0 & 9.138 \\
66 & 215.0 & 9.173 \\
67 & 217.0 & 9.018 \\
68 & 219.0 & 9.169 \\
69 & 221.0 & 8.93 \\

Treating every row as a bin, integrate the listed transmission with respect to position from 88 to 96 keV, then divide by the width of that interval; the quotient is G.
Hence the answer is 9.4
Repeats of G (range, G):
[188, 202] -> 9.4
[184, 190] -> 9.7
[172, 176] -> 9.5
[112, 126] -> 8.7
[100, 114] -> 9.2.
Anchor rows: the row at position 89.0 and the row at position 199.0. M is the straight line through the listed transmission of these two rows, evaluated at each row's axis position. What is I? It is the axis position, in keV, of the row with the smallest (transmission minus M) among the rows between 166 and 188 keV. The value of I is 173.0 keV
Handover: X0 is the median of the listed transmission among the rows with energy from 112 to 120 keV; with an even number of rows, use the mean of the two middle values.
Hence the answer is 9.0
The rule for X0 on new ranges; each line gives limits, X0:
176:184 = 9.7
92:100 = 9.2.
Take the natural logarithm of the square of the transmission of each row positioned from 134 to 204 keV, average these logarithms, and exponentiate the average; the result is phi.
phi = 87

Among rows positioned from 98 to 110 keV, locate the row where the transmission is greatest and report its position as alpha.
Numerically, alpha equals 107.0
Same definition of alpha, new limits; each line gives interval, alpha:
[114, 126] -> 115.0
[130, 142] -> 139.0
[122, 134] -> 133.0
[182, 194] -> 187.0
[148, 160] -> 153.0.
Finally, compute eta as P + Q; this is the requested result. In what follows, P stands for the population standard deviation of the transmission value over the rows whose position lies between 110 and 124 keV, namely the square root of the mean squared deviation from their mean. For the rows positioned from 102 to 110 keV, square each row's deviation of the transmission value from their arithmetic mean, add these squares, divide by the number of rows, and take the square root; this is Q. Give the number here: 0.33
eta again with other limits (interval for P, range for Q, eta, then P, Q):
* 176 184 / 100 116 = 0.44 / 0.165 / 0.27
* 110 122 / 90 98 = 0.35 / 0.167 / 0.19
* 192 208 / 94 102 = 0.42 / 0.184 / 0.23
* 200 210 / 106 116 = 0.45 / 0.178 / 0.27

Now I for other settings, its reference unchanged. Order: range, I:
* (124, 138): 125.0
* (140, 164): 145.0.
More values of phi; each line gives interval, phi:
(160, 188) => 92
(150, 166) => 85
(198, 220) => 86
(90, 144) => 81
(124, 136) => 75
